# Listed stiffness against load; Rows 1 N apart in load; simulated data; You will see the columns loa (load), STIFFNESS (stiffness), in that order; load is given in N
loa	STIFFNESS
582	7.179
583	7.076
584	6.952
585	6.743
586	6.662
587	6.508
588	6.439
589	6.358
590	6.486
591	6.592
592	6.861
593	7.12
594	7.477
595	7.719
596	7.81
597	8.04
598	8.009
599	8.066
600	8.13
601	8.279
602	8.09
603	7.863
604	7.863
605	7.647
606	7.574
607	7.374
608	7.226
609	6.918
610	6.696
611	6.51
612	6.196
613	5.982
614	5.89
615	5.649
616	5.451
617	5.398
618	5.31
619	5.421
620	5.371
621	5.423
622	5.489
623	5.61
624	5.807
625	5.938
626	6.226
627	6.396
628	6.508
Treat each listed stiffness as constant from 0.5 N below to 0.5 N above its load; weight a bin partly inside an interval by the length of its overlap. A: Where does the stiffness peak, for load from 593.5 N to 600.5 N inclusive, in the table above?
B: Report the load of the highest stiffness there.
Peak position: 600 N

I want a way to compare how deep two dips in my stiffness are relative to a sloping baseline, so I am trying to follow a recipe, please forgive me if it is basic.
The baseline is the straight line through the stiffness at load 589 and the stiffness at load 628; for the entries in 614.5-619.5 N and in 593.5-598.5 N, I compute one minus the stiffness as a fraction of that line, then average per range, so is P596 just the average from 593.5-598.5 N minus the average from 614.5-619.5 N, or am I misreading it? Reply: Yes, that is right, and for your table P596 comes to -0.38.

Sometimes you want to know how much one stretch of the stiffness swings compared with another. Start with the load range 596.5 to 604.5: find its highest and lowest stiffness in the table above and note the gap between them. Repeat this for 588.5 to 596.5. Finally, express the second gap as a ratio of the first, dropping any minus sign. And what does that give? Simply 3.49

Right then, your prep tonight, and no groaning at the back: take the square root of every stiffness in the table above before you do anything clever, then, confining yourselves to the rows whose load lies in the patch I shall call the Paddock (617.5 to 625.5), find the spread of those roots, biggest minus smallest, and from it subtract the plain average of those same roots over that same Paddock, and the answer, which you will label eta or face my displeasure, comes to -2.2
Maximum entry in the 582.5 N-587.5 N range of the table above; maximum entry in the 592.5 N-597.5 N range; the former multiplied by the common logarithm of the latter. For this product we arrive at 6.4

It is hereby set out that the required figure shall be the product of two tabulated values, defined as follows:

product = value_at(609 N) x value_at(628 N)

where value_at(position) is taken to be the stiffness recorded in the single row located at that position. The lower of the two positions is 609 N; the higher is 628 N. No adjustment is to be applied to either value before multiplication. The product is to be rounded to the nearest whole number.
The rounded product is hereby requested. 45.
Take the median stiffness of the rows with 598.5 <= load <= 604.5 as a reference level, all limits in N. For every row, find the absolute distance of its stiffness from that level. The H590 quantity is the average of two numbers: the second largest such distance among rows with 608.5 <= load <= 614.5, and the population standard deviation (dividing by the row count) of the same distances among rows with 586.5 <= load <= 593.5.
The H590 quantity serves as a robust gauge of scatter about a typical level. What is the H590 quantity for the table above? 1.2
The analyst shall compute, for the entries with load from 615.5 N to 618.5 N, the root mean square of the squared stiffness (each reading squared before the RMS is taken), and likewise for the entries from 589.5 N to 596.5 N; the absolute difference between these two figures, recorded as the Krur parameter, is 23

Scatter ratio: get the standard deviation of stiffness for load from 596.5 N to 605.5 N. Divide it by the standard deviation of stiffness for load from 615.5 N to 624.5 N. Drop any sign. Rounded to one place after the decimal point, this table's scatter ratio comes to 1.2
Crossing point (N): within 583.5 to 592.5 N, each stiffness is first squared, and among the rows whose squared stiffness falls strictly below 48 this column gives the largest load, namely 592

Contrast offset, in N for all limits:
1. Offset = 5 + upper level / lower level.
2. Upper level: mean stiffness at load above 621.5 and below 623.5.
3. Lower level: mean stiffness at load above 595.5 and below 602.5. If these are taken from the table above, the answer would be 5.69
